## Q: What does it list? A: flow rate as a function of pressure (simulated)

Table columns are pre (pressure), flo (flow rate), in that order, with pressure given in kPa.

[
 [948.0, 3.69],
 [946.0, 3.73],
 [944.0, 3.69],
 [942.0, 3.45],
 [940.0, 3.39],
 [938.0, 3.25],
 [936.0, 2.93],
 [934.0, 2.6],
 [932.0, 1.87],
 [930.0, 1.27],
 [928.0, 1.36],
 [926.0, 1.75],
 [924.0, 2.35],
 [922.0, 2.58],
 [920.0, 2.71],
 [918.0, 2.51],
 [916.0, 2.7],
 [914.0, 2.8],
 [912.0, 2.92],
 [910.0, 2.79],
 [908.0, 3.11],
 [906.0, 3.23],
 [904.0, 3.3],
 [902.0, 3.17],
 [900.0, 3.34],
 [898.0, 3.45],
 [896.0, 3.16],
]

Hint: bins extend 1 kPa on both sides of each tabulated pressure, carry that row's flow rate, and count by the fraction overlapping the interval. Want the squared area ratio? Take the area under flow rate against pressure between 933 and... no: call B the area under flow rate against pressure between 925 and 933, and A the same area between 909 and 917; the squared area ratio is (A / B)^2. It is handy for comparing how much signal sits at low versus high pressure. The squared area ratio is 3.2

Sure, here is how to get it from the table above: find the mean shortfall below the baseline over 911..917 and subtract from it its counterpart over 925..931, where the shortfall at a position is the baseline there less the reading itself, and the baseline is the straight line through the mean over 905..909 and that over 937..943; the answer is -1.4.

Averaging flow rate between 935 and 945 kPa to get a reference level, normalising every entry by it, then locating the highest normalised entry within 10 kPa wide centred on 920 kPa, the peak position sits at 920.0 kPa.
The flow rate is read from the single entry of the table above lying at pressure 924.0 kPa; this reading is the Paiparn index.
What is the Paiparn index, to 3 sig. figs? 2.35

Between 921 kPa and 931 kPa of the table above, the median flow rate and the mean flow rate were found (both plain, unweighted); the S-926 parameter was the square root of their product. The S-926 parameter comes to 1.81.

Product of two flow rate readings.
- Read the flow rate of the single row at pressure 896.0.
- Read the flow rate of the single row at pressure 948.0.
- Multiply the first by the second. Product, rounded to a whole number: 12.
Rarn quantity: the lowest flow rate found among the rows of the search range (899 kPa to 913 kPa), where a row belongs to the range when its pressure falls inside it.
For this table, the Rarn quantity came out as 2.79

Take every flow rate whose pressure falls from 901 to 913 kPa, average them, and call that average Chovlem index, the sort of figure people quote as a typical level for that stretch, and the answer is 3.1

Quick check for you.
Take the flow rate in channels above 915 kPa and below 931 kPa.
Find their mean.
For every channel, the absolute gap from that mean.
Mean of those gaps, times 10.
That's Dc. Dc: 5.2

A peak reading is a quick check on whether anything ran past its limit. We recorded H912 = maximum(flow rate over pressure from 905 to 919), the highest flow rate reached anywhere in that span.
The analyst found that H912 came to 3.23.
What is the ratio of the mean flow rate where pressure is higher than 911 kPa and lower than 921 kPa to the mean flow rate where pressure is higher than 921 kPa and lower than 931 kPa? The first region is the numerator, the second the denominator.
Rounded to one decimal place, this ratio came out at 1.5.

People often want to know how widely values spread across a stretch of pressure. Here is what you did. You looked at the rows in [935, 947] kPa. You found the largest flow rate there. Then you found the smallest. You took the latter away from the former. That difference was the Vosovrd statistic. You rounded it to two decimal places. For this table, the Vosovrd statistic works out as 0.80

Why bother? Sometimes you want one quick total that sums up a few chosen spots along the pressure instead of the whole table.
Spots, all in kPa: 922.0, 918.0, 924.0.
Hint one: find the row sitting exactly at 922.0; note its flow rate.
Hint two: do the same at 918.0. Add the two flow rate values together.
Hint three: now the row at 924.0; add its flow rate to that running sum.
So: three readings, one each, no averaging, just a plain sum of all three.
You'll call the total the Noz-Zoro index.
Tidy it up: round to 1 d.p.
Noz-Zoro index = 7.4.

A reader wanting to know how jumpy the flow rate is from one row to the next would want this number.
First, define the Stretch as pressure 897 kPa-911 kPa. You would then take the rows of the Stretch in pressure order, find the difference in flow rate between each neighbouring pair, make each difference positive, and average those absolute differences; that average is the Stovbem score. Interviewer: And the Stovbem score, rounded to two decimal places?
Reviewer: 0.15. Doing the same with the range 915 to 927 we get 0.27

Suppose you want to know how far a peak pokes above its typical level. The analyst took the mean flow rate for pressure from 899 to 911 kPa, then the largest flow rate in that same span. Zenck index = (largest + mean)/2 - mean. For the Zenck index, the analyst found 0.1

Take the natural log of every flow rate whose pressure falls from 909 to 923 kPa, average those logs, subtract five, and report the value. -4.0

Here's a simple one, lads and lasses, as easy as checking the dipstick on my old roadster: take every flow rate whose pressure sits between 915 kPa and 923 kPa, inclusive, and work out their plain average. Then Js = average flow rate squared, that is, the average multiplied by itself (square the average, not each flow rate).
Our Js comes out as 7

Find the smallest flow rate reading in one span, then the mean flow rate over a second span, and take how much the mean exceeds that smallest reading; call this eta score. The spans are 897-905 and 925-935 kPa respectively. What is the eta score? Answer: -1.4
